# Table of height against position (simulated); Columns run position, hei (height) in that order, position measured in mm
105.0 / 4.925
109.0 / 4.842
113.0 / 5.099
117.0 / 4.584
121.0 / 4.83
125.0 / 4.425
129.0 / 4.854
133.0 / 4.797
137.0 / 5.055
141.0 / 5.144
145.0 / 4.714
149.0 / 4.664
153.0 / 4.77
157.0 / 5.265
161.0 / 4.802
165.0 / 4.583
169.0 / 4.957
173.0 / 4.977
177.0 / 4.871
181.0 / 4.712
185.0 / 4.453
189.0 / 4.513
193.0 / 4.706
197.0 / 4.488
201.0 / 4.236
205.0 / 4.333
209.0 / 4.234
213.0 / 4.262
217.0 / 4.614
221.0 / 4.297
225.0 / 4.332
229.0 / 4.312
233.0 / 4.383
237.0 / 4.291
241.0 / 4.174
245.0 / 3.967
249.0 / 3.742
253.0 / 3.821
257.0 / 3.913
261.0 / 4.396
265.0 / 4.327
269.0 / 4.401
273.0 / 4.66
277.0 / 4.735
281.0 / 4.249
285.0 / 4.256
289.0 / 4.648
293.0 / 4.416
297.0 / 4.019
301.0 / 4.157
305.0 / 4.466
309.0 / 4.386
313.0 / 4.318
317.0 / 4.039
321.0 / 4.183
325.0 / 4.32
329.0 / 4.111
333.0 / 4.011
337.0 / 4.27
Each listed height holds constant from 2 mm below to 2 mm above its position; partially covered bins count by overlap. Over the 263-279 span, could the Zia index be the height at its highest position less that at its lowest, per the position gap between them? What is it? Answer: 0.034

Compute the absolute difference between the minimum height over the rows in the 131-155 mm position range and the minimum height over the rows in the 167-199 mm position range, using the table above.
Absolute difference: 0.21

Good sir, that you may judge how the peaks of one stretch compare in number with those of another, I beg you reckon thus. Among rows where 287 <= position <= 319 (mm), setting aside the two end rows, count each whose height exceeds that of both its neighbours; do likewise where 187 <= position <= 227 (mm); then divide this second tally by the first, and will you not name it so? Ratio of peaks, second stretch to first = 3.0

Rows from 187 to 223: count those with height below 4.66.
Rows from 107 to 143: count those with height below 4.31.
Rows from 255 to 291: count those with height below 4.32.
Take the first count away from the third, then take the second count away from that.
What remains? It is -5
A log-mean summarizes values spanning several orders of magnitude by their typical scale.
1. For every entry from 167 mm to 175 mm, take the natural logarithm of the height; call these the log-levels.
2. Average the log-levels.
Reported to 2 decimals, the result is 1.60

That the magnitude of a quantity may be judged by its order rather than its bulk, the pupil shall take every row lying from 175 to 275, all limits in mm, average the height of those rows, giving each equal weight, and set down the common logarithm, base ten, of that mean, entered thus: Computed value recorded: 0.637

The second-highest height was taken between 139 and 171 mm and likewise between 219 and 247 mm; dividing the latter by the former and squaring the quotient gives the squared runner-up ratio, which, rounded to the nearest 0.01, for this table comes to 0.71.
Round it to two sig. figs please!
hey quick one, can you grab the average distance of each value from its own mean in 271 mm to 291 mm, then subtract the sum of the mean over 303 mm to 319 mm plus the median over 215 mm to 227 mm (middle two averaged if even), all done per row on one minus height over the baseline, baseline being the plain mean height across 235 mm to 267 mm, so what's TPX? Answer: 0.17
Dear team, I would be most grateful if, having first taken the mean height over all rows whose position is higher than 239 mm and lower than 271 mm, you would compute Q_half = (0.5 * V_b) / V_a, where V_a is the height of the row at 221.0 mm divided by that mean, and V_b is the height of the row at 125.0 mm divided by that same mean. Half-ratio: 0.515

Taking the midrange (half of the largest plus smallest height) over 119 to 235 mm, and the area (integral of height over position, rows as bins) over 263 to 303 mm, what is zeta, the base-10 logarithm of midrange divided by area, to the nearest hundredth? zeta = -1.57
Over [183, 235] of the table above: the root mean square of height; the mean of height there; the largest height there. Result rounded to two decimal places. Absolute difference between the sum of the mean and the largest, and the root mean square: 4.70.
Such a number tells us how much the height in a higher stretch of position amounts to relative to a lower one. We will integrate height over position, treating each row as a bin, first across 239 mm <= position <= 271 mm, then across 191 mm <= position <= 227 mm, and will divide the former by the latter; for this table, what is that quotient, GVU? 0.83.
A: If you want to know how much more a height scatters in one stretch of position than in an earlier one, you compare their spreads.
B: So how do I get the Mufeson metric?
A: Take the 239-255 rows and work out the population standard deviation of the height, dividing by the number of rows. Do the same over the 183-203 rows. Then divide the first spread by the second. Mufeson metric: 1.1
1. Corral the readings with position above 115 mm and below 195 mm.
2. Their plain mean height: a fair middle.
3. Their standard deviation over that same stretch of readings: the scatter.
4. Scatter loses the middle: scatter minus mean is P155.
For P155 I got -4.6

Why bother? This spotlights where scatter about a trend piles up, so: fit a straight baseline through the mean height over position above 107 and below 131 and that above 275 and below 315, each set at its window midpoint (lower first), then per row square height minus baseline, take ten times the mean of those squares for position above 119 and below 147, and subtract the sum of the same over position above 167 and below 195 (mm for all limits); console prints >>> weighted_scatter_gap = 0.3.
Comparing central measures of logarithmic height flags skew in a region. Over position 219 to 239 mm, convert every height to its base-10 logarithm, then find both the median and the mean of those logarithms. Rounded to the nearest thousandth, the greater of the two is 0.636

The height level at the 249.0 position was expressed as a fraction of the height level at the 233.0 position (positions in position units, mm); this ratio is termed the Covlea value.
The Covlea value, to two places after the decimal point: 0.85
